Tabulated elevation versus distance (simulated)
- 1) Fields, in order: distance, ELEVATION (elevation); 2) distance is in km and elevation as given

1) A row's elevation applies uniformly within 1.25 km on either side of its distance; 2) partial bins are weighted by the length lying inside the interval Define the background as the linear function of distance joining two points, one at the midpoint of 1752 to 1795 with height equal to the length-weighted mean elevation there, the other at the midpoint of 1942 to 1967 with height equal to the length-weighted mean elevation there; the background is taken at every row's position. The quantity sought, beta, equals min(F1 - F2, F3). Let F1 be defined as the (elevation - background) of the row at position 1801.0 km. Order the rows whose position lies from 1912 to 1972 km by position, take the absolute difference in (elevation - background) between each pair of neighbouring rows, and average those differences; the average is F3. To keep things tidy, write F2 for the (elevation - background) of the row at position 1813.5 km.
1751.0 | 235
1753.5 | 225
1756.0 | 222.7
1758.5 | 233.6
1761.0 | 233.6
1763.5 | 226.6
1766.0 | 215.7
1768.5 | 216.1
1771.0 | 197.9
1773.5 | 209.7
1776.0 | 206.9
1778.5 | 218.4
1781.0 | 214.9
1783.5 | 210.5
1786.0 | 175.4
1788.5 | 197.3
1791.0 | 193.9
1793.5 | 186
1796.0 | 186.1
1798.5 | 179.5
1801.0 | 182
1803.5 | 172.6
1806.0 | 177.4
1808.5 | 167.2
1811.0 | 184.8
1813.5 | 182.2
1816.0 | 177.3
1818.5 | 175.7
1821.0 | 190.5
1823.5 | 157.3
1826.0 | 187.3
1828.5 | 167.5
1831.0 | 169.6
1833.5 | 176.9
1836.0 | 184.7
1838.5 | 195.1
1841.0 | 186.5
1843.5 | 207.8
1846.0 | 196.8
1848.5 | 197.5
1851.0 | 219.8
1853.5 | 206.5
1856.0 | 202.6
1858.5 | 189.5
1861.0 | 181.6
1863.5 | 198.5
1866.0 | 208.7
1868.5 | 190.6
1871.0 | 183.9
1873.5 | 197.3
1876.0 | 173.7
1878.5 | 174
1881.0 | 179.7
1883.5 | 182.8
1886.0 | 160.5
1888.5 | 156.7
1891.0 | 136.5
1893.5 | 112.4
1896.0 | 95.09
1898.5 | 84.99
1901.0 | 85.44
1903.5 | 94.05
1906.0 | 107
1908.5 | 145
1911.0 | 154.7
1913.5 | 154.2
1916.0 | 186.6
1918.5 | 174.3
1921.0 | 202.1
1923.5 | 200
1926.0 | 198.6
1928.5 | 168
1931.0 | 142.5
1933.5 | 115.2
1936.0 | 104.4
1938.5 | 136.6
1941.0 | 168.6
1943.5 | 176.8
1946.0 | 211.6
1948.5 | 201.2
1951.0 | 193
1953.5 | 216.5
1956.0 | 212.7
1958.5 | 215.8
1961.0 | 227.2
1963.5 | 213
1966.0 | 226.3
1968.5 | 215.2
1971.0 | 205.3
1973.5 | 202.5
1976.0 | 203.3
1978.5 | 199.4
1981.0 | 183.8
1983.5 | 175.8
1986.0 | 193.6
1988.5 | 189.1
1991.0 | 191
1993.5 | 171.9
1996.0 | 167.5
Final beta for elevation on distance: 0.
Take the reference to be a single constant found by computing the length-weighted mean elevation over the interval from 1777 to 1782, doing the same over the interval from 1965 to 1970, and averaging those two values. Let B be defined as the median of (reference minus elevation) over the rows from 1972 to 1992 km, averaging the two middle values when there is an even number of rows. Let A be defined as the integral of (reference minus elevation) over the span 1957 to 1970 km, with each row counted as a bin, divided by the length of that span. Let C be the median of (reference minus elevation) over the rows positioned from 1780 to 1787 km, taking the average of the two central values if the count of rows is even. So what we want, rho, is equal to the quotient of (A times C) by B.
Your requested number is 0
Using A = -1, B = 26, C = 7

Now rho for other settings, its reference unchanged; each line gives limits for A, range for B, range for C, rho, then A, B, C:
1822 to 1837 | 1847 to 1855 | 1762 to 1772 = 8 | 44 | 11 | 2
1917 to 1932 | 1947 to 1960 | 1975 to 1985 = 182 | 36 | 5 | 26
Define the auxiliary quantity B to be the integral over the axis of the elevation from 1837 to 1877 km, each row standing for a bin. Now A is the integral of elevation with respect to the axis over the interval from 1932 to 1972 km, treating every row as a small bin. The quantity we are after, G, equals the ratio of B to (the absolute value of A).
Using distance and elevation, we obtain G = 1.03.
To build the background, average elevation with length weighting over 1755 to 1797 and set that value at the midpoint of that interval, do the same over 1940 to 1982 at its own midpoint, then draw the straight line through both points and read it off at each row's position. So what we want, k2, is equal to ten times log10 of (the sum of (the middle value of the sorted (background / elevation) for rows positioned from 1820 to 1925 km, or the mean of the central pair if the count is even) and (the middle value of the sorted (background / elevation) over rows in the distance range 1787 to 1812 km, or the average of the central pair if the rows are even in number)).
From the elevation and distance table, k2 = 3.6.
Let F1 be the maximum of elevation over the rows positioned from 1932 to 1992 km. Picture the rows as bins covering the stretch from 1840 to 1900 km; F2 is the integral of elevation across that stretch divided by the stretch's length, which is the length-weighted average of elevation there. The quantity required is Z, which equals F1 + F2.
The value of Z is 403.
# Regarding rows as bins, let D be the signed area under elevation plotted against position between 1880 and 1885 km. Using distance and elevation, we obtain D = 901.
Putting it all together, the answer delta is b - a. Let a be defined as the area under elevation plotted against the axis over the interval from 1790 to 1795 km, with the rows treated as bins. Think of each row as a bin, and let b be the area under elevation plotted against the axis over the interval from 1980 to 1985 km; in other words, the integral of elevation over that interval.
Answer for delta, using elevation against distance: -46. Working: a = 948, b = 901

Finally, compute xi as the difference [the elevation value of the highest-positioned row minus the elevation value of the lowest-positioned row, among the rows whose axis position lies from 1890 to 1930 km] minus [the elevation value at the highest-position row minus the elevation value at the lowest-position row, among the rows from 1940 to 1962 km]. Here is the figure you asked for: -27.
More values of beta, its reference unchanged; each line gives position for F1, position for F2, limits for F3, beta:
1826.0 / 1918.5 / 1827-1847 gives 10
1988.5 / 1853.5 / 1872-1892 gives -16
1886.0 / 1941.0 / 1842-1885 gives -9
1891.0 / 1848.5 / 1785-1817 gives -61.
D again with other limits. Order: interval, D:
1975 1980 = 1002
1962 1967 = 1098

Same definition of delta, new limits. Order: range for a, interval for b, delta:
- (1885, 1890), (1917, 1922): 150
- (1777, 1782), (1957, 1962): 23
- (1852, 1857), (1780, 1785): 27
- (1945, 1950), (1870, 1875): -77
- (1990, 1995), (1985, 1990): 55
